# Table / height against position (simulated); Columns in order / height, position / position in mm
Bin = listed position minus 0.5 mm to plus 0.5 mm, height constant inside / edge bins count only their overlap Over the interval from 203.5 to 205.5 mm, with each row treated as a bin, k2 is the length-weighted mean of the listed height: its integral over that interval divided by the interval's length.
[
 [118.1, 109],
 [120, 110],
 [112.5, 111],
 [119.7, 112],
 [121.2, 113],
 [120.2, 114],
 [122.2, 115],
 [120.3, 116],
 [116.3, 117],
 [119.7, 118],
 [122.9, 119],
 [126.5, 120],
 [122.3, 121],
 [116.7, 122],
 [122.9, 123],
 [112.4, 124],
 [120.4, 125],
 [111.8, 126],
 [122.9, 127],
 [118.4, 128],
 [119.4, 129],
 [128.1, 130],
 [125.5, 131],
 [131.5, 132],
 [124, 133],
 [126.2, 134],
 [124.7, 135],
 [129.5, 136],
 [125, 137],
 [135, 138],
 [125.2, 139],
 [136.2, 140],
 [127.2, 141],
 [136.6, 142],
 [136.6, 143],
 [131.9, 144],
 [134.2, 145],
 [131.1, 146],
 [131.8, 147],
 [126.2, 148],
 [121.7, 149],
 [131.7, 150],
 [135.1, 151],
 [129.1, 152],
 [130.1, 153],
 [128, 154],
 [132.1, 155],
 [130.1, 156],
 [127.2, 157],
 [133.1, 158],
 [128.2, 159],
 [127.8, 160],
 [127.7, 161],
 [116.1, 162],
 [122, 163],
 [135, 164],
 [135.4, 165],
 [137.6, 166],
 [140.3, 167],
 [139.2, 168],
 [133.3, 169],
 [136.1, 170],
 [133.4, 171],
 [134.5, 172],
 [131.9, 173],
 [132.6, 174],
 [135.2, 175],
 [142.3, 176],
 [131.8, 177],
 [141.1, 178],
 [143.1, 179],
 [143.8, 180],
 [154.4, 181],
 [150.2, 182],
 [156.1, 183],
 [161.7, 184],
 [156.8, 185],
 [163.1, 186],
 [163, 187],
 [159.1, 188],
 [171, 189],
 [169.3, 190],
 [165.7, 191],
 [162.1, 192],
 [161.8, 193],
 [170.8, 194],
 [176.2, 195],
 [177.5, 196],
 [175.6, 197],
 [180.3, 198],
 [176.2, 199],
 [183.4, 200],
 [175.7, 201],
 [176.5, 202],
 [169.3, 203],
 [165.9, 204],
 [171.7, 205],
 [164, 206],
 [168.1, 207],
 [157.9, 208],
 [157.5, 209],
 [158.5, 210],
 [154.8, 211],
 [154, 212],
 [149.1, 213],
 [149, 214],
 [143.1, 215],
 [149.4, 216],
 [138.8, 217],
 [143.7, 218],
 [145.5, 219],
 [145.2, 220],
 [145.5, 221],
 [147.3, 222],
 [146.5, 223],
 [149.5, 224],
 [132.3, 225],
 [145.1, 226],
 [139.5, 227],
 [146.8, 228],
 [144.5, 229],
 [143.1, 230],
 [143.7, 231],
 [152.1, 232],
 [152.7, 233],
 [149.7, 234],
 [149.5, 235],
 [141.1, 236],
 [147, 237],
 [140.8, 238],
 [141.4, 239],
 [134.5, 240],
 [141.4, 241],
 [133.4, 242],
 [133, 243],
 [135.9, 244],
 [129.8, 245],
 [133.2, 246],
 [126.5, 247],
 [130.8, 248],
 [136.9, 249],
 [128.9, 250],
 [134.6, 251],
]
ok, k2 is 169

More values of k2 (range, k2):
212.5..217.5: 146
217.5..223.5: 146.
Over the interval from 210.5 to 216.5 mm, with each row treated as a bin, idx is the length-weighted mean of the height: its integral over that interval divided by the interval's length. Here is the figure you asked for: 150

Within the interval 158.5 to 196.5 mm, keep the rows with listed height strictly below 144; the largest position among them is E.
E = 180 mm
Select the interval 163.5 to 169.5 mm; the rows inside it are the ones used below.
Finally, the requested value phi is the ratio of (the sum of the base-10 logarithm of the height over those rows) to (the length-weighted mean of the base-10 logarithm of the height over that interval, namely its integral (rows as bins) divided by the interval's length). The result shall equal 6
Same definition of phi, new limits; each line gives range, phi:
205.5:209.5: 4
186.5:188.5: 2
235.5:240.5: 5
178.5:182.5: 4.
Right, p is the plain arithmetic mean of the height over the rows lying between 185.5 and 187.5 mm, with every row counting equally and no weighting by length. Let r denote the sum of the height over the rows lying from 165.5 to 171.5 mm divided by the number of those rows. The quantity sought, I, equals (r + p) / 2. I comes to 150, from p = 163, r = 137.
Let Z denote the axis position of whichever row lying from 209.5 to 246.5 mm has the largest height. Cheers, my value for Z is 210 mm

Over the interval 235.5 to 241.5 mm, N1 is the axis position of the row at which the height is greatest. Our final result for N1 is 237 mm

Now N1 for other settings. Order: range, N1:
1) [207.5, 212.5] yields 210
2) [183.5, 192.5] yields 189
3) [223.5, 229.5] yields 224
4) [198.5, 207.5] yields 200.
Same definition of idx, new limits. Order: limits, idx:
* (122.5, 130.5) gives 120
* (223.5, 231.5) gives 143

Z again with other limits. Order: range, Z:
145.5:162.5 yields 151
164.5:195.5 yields 195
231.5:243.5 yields 233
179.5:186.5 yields 186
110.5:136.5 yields 132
